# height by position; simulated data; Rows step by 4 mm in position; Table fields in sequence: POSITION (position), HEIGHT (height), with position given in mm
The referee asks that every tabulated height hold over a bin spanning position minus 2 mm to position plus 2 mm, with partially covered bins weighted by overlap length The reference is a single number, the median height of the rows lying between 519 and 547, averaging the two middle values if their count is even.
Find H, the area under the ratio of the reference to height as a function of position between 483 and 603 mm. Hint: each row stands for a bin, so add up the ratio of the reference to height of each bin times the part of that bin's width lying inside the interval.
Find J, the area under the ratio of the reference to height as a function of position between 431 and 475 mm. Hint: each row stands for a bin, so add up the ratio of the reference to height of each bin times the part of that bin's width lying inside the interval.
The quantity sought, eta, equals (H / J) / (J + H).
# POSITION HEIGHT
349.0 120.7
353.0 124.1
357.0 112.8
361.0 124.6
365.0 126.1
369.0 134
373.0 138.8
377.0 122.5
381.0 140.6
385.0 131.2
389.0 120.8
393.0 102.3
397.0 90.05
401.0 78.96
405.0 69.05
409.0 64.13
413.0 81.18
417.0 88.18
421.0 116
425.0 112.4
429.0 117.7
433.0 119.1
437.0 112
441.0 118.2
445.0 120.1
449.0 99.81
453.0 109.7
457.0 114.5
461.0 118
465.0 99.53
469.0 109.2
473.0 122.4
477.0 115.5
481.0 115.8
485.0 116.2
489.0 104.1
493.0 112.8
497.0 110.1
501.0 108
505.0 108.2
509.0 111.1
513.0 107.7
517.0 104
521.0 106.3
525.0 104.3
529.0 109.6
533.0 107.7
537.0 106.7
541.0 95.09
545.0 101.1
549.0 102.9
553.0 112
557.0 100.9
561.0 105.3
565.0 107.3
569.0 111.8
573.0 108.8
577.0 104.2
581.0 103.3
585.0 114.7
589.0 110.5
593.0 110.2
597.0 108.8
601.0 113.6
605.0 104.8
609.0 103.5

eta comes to 0.018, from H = 119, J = 42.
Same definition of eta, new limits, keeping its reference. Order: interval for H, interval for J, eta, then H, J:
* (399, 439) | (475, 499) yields 0.030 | 47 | 23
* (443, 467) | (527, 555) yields 0.016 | 23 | 28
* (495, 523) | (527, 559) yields 0.014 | 28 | 33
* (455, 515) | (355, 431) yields 0.005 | 57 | 78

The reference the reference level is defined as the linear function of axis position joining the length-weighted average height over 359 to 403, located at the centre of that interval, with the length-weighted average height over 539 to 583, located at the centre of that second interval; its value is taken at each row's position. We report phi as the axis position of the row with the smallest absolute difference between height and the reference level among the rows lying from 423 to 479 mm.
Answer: 457.0 mm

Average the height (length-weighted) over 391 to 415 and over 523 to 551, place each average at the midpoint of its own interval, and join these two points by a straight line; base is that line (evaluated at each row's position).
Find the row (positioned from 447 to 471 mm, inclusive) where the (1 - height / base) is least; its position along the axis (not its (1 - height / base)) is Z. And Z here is 461.0 mm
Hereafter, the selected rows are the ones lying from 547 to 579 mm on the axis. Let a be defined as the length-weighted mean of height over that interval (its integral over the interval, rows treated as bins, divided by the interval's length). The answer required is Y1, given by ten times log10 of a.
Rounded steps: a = 107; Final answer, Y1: 20.3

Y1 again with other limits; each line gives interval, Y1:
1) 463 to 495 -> 20.5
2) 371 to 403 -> 20.6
